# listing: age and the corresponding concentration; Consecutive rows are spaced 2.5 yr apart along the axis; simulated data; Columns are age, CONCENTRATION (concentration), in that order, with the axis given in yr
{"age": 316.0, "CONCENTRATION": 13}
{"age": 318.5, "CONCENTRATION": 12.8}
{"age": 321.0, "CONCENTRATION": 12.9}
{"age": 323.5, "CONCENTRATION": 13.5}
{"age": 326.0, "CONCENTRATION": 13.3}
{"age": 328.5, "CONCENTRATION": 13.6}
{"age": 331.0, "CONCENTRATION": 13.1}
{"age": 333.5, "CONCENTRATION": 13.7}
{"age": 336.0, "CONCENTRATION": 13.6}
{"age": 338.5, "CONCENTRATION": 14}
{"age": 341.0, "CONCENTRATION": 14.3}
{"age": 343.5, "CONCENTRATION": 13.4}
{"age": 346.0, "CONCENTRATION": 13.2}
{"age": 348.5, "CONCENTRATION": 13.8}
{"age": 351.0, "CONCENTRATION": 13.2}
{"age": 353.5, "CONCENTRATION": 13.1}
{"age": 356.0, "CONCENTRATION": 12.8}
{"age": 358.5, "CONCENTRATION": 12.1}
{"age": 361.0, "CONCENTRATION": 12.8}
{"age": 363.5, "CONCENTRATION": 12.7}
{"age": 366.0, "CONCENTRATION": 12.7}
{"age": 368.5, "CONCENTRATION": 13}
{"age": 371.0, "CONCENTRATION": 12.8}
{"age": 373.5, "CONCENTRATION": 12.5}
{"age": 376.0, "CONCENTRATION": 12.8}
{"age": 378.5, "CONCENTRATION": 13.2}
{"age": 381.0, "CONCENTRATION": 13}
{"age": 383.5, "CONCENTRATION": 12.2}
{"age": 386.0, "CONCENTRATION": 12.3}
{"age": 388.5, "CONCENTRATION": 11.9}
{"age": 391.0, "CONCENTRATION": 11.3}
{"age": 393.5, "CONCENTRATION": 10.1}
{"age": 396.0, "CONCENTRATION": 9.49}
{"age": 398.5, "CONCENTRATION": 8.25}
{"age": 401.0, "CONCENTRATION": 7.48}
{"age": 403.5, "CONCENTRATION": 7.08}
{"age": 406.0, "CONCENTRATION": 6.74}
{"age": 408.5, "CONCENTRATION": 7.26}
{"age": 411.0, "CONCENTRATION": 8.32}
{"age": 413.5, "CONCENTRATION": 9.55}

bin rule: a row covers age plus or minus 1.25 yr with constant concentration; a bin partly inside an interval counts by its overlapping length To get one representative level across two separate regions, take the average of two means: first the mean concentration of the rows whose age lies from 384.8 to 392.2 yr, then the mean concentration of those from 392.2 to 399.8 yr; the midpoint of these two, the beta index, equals 10.6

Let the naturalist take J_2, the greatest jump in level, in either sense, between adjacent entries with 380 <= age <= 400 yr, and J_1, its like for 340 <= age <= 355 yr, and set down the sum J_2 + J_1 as 2.14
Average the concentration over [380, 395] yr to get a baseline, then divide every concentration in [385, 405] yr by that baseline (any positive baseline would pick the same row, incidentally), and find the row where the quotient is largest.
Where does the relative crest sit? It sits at 386.0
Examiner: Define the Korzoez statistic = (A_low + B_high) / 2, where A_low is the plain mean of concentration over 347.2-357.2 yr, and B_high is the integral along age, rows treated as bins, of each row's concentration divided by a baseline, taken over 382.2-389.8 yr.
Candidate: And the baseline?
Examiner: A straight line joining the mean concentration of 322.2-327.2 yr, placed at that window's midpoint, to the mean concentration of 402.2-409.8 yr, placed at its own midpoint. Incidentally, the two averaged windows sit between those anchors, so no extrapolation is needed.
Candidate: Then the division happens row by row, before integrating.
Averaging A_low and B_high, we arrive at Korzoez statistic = 12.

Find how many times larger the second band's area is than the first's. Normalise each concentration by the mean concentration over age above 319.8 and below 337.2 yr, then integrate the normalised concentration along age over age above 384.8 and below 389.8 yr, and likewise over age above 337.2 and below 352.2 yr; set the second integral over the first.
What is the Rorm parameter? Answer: 3.4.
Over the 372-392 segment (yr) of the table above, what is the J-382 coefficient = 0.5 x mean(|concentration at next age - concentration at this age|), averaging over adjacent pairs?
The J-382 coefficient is 0.200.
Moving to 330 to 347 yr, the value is 0.208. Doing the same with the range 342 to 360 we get 0.208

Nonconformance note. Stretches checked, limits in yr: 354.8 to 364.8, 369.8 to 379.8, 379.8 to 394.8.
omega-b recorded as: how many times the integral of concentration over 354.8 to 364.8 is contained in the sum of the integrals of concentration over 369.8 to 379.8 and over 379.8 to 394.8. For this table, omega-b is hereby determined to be 2.4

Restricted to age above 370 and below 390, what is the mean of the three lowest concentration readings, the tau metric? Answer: 12.1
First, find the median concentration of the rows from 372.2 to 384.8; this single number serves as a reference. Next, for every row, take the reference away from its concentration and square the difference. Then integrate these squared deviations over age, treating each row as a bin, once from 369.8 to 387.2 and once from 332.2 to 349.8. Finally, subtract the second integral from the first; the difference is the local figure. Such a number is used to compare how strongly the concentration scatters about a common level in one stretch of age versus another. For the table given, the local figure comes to -14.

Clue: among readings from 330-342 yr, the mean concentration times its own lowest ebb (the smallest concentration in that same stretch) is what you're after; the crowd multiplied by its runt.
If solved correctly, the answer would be 180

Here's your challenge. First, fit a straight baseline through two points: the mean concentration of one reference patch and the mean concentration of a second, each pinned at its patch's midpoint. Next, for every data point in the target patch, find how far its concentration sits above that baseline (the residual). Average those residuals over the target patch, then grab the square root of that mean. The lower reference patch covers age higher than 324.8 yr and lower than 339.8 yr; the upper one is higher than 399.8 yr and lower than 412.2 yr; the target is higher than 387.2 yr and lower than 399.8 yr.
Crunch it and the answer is 1.3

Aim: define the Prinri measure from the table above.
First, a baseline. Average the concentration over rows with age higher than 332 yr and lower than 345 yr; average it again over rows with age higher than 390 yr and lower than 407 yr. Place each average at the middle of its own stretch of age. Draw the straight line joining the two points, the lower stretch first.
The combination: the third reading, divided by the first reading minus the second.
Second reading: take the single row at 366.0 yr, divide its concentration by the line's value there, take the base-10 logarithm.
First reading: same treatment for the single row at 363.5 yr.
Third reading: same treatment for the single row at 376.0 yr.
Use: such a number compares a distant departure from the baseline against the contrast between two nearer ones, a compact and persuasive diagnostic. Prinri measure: -10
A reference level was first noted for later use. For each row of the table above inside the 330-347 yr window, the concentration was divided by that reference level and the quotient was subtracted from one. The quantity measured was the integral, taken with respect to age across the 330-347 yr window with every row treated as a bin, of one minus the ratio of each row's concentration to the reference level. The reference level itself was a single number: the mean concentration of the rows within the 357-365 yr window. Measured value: -1.5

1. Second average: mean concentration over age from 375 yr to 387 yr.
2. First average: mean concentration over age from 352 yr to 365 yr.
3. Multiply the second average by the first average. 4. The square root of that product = 12.7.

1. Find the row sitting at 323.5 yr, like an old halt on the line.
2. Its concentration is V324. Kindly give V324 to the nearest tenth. 13.5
